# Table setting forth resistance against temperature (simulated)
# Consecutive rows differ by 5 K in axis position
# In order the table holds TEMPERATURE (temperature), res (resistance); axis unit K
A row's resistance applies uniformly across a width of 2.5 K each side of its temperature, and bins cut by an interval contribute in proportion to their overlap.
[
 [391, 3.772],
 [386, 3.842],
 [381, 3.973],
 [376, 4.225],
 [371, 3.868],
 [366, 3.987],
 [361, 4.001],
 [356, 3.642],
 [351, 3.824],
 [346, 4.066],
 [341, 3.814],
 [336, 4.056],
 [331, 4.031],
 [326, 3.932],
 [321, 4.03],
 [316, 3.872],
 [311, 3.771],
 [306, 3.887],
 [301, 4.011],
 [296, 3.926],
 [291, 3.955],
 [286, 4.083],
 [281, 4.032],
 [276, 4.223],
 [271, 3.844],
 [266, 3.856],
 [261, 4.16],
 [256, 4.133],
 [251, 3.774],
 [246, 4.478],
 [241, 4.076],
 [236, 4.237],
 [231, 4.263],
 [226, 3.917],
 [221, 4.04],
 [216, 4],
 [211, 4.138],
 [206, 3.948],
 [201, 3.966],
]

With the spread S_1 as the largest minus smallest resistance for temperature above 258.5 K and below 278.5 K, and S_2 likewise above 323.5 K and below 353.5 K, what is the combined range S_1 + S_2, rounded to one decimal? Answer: 0.6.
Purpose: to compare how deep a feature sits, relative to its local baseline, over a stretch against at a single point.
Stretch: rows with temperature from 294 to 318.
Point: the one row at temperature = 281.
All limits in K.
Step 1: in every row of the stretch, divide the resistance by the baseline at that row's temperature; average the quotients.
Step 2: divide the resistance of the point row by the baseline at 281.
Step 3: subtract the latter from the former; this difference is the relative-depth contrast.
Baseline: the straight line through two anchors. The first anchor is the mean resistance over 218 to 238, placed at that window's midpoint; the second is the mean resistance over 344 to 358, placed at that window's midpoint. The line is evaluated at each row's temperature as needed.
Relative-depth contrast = -0.02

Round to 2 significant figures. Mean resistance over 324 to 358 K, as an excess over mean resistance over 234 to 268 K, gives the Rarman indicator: -0.19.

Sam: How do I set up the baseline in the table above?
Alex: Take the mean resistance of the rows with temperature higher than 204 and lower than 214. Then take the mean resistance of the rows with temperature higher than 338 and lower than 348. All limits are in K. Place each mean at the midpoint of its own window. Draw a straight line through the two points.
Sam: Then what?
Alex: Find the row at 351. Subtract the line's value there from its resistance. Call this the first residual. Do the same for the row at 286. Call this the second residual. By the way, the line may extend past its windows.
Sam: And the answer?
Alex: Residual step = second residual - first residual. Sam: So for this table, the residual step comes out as 0.2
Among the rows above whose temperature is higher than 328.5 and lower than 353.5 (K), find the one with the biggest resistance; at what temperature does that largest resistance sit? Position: 346 K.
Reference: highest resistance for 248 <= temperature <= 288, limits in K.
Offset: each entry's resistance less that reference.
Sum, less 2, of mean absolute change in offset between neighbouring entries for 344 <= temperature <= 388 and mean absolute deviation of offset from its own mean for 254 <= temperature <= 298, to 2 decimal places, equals -1.68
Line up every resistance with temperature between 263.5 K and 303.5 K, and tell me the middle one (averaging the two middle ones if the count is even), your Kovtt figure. 3.98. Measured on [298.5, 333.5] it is 3.93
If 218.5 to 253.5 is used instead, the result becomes 4.08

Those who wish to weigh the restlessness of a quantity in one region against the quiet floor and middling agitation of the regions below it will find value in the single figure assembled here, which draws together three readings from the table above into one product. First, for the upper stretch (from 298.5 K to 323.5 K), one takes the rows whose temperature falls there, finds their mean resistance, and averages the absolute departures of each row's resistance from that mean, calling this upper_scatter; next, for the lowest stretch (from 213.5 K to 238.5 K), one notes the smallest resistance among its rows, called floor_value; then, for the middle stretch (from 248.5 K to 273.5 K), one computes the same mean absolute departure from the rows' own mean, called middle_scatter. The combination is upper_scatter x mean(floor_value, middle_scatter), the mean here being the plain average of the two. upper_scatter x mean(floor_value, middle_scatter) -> 0.173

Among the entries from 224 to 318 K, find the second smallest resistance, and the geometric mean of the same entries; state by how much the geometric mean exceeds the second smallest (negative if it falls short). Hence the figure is 0.25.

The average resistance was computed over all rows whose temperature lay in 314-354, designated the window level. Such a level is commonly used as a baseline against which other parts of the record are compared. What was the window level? 3.95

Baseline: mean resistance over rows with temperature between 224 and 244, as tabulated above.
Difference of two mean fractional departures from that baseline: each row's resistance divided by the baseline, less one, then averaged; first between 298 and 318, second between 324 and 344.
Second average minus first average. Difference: 0.018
